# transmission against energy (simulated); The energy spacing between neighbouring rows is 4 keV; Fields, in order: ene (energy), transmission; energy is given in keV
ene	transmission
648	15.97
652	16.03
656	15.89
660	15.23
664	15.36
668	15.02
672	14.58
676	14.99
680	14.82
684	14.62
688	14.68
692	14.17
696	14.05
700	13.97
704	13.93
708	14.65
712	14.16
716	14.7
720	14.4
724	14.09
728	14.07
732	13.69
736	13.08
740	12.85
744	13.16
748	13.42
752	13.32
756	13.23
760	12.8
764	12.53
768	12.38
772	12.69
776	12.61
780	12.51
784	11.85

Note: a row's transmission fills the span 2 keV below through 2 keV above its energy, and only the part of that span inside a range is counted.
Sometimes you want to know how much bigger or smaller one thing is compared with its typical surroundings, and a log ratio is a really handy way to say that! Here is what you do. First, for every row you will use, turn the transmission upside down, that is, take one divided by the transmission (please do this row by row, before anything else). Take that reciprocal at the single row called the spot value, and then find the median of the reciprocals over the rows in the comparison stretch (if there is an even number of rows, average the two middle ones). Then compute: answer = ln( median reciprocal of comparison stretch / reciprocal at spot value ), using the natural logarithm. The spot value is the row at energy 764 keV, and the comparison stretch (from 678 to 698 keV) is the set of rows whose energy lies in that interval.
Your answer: -0.15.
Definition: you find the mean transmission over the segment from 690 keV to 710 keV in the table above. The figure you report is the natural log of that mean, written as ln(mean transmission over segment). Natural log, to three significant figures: 2.65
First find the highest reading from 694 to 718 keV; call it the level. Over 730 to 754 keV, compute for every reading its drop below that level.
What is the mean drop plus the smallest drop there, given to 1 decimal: 2.5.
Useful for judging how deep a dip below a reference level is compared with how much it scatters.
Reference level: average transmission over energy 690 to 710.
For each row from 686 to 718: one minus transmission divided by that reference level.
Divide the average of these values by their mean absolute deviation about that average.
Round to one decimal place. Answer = -0.5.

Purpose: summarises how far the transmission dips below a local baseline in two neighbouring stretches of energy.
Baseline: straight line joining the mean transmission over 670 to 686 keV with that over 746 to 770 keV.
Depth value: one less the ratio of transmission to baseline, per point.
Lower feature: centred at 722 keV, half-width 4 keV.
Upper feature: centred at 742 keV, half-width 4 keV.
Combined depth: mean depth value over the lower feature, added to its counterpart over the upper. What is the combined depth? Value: -0.013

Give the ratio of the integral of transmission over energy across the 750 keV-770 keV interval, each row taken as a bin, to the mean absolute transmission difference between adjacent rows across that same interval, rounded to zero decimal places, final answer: 1094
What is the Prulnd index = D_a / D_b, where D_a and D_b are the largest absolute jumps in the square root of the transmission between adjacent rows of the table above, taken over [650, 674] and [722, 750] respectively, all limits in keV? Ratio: 1.0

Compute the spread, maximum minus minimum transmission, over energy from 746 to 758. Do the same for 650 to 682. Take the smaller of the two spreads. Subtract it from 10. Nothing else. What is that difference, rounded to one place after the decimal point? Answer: 9.8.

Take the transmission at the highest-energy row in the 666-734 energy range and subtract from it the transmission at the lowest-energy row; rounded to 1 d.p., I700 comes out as -1.3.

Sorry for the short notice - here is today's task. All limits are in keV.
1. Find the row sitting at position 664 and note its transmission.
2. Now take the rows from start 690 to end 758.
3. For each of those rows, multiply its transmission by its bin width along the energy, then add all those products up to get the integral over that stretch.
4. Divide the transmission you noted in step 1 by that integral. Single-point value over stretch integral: 0.0163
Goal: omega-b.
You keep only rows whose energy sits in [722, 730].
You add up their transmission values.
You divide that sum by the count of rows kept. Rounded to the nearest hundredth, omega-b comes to 14.08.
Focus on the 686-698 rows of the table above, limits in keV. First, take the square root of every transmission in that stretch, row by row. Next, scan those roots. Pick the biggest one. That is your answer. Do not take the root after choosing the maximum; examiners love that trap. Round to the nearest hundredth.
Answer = 3.83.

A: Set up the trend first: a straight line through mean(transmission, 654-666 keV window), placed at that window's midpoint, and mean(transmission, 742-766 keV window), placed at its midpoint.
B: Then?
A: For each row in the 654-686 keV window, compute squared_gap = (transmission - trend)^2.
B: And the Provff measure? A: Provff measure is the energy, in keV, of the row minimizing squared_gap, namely 664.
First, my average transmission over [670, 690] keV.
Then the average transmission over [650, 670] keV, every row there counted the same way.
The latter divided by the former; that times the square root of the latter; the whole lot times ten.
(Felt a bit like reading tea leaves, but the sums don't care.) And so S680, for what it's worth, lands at 41.4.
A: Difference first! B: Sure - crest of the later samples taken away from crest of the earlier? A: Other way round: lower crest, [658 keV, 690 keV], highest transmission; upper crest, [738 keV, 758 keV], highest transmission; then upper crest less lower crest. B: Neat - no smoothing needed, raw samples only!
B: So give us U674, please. -1.9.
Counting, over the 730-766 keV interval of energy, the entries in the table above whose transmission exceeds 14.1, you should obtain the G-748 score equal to 0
